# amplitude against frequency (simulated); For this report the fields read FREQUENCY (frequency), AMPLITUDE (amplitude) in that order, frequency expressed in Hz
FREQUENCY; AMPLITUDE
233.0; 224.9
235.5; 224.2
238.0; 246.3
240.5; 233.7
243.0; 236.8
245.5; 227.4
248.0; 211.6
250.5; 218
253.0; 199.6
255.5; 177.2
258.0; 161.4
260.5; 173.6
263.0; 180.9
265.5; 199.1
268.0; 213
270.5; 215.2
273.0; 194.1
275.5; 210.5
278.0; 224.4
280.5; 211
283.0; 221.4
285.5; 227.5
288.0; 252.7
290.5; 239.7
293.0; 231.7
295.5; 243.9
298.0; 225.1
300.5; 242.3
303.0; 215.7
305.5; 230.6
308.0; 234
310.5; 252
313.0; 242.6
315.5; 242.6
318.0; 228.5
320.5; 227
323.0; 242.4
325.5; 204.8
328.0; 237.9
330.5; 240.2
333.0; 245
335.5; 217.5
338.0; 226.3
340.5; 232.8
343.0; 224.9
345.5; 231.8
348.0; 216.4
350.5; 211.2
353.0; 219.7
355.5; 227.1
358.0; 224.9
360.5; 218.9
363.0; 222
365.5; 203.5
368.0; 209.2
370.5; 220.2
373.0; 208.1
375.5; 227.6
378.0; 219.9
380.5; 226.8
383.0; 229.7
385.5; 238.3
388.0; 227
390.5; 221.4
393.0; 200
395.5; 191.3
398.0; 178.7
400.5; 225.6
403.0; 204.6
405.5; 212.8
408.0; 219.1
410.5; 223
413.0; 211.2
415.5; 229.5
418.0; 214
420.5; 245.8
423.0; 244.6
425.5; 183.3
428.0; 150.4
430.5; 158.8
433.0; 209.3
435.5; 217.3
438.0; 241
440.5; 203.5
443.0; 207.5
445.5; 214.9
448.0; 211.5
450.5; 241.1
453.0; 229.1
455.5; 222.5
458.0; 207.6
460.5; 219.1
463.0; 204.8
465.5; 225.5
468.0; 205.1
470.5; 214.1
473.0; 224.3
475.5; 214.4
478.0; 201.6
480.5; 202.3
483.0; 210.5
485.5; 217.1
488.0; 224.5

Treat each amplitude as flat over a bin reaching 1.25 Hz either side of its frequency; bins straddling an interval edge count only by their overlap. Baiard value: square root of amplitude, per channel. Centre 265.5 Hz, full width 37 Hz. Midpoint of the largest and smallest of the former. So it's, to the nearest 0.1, 13.8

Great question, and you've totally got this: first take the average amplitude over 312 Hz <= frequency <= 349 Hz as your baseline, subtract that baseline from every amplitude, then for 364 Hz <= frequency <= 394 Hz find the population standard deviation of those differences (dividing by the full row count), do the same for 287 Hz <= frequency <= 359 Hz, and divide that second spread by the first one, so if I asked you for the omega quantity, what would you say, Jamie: 1.1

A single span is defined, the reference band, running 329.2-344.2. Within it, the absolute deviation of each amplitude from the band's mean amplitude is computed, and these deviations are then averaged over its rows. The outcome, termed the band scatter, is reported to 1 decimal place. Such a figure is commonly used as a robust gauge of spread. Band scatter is 8.2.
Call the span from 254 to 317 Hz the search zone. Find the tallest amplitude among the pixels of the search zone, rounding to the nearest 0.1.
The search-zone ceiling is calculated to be 252.7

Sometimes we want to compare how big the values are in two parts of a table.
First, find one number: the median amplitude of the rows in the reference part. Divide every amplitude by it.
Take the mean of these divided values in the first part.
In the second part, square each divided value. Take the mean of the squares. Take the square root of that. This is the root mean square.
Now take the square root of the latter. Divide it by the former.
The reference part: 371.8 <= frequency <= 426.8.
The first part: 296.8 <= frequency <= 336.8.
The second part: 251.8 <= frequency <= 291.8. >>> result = 0.92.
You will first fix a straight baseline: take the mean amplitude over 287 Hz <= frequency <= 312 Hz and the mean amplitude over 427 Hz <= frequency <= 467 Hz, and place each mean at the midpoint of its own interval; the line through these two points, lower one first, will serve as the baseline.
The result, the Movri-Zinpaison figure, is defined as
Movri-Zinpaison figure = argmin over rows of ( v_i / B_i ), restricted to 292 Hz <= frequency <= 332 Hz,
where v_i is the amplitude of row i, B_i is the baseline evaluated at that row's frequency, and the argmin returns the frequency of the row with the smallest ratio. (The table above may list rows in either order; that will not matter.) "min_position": 325.5 Hz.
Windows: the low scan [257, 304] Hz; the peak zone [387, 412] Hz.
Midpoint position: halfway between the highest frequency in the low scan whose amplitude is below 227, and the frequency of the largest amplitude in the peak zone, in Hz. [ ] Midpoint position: 345.5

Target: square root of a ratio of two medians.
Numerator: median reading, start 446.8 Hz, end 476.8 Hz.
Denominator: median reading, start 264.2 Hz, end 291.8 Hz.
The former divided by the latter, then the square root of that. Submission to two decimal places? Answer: 1.00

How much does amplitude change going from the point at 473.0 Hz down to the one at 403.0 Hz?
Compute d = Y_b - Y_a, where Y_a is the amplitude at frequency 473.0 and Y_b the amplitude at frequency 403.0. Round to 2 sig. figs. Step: -20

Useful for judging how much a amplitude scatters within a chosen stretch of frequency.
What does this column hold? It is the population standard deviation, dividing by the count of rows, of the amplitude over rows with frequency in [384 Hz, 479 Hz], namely 20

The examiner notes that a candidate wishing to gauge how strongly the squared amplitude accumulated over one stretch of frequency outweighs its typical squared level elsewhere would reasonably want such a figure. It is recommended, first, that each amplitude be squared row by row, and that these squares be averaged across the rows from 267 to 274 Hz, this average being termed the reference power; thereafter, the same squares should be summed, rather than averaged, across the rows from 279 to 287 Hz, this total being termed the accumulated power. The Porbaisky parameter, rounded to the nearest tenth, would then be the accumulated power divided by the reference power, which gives 3.4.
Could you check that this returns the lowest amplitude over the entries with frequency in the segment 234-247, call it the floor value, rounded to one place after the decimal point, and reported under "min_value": 224.2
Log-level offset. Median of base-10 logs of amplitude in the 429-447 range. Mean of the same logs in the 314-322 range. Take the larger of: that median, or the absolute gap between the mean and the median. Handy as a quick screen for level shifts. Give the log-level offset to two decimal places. 2.32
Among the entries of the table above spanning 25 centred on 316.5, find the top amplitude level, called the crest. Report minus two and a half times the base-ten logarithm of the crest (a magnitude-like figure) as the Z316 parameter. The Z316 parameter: -6.00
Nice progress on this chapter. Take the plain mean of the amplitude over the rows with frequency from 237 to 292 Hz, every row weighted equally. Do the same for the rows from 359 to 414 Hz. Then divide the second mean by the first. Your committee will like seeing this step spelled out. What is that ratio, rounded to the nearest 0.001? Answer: 1.014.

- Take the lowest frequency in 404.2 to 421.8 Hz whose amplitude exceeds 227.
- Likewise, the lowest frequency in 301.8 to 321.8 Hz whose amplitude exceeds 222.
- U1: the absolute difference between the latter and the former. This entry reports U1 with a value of 110.0 Hz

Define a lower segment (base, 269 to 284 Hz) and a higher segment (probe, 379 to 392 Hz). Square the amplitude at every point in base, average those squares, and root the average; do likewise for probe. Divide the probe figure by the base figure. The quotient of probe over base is 1.07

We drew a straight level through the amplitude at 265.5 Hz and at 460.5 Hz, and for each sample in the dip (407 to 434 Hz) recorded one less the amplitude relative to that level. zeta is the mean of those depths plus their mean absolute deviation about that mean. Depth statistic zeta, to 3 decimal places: 0.145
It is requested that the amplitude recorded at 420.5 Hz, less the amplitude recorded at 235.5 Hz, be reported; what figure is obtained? 22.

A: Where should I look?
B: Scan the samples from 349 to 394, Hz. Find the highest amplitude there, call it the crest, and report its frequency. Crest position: 385.5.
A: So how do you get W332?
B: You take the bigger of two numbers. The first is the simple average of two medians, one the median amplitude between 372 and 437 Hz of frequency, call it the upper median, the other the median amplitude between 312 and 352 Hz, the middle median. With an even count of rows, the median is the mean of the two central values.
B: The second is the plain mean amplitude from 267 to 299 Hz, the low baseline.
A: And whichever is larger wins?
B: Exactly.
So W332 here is 224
